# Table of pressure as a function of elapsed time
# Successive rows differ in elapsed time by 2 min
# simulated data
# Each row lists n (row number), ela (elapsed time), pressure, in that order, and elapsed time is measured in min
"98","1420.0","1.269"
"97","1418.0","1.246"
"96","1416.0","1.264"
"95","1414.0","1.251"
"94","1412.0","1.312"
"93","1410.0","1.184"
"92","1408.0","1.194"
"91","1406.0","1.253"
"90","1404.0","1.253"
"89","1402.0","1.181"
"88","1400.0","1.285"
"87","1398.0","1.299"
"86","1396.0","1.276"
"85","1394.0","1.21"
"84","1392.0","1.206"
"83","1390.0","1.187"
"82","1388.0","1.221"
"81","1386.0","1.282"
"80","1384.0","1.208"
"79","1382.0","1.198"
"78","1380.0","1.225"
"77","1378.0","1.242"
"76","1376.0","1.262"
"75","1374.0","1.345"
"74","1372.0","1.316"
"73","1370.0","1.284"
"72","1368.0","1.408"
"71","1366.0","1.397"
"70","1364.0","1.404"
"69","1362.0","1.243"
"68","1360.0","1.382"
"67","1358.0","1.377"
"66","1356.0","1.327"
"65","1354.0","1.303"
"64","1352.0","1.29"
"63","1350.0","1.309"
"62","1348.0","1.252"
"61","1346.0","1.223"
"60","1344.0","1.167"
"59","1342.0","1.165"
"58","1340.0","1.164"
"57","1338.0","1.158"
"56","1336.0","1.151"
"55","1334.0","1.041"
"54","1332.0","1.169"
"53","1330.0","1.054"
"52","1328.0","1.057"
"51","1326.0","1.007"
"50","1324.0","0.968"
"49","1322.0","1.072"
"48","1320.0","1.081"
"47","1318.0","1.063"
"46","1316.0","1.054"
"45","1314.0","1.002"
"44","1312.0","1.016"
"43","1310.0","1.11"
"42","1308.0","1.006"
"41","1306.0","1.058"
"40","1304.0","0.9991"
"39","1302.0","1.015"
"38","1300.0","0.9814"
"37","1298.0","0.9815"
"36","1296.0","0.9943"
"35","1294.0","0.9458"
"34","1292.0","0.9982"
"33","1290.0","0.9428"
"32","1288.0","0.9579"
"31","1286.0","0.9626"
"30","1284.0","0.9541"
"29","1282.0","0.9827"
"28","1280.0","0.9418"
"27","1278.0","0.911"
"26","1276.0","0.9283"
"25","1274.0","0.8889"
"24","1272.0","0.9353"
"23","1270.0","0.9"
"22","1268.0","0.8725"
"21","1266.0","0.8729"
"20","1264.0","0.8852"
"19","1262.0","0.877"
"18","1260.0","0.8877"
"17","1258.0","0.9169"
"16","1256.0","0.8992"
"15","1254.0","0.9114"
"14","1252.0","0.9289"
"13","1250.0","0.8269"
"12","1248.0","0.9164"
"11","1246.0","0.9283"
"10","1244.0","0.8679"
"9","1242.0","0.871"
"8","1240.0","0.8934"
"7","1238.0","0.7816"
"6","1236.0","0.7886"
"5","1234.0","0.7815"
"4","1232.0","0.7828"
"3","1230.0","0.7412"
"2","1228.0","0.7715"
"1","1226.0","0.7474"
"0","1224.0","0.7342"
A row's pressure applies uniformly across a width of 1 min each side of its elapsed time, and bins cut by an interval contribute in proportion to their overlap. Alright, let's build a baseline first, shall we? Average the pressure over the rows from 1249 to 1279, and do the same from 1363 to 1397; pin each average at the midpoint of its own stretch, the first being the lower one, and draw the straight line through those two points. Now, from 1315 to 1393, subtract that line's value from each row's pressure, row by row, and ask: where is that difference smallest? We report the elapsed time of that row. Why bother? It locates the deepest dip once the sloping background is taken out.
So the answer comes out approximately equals 1324.0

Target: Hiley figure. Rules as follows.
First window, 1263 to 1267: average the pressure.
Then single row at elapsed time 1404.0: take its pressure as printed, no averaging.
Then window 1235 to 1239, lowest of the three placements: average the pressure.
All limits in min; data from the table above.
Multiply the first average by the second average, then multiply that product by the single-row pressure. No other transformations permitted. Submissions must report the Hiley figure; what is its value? 0.86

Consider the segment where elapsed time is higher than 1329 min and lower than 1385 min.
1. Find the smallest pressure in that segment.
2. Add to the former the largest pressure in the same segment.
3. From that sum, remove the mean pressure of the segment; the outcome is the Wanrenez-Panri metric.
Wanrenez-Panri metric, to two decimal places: 1.20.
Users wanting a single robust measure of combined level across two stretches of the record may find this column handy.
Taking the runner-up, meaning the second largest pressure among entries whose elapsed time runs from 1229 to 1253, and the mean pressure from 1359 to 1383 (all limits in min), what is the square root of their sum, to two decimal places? 1.50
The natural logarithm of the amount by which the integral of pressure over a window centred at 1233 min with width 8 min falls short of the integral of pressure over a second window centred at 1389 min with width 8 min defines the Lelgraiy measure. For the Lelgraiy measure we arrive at 1.3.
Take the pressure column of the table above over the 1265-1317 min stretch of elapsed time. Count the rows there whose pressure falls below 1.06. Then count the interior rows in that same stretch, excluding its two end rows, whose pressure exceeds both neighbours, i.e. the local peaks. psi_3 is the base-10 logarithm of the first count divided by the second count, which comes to 0.44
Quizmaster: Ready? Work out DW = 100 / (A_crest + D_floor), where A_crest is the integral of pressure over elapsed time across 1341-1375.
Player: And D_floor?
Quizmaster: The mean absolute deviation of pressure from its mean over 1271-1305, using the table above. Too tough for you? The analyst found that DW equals 2.25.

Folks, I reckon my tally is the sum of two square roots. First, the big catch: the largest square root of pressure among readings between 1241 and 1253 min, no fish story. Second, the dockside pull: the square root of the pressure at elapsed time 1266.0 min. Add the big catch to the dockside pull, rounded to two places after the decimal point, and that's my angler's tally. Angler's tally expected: 1.90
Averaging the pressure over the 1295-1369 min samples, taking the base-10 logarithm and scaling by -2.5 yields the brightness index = -0.15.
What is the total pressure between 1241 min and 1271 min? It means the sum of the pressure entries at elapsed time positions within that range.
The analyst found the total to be 13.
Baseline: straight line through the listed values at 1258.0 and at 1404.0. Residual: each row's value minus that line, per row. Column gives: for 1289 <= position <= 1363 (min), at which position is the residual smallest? 1324.0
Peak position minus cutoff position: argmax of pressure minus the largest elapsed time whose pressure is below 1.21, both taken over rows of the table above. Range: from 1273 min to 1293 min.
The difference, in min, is 0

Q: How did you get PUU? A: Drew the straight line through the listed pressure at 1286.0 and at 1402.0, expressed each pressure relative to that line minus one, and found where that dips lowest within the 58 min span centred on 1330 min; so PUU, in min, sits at 1324.0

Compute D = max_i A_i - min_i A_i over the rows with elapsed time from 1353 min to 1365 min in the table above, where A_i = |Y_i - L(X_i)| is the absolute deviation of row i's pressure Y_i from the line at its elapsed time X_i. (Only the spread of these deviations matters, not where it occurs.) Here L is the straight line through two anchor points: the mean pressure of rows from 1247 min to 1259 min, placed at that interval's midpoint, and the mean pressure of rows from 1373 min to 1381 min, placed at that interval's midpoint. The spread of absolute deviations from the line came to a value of 0.16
